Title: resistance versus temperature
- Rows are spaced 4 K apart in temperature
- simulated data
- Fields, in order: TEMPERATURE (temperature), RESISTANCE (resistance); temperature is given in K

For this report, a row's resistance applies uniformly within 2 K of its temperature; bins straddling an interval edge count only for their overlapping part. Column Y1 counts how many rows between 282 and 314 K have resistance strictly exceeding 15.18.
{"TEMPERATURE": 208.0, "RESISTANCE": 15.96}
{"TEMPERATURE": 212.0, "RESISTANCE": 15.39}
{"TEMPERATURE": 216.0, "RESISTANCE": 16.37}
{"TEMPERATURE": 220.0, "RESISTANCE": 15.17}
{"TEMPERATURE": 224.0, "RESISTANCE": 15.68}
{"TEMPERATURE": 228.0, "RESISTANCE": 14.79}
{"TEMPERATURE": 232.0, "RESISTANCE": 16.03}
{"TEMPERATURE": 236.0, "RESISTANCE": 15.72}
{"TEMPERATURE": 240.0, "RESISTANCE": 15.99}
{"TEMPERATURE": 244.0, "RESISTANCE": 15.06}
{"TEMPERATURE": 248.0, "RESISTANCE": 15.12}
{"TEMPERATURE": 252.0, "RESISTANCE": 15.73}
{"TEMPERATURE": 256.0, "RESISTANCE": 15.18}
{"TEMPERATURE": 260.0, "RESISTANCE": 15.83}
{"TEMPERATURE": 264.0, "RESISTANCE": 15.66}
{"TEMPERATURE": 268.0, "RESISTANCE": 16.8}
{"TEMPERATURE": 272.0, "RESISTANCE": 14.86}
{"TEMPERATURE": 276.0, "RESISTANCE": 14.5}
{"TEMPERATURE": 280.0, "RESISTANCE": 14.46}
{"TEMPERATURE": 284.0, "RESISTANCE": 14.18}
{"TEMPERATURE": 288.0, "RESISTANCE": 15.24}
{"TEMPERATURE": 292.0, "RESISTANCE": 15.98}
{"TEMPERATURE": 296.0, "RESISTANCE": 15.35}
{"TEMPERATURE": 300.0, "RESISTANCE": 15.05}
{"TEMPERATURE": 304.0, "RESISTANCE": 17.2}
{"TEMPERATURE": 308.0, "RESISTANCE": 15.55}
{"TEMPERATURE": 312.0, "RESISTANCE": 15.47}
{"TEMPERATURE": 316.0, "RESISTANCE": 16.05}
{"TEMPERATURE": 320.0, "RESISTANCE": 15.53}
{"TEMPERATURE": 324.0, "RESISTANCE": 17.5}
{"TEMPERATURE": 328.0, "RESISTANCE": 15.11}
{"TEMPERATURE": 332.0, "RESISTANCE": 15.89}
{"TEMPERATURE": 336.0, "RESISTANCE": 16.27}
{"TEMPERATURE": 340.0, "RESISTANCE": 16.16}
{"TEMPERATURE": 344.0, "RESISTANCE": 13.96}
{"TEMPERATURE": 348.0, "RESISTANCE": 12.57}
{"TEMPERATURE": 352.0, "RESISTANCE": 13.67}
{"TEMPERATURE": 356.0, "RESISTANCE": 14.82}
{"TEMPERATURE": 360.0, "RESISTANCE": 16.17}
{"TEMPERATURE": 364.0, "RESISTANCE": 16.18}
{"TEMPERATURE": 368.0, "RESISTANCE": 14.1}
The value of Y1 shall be 6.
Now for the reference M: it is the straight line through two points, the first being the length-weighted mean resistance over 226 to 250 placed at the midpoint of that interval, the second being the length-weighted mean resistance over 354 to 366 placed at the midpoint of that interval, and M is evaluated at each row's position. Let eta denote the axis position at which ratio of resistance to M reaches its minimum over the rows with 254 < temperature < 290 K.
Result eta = 284.0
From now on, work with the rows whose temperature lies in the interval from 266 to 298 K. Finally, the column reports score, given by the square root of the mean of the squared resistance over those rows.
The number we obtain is 15.2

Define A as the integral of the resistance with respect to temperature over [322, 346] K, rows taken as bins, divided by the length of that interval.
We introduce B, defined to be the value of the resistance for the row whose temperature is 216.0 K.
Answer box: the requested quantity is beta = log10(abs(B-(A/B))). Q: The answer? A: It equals 1.19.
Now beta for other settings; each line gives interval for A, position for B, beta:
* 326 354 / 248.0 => 1.15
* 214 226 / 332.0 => 1.17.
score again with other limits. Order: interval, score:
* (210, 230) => 15.5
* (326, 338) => 15.8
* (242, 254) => 15.3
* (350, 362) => 14.9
